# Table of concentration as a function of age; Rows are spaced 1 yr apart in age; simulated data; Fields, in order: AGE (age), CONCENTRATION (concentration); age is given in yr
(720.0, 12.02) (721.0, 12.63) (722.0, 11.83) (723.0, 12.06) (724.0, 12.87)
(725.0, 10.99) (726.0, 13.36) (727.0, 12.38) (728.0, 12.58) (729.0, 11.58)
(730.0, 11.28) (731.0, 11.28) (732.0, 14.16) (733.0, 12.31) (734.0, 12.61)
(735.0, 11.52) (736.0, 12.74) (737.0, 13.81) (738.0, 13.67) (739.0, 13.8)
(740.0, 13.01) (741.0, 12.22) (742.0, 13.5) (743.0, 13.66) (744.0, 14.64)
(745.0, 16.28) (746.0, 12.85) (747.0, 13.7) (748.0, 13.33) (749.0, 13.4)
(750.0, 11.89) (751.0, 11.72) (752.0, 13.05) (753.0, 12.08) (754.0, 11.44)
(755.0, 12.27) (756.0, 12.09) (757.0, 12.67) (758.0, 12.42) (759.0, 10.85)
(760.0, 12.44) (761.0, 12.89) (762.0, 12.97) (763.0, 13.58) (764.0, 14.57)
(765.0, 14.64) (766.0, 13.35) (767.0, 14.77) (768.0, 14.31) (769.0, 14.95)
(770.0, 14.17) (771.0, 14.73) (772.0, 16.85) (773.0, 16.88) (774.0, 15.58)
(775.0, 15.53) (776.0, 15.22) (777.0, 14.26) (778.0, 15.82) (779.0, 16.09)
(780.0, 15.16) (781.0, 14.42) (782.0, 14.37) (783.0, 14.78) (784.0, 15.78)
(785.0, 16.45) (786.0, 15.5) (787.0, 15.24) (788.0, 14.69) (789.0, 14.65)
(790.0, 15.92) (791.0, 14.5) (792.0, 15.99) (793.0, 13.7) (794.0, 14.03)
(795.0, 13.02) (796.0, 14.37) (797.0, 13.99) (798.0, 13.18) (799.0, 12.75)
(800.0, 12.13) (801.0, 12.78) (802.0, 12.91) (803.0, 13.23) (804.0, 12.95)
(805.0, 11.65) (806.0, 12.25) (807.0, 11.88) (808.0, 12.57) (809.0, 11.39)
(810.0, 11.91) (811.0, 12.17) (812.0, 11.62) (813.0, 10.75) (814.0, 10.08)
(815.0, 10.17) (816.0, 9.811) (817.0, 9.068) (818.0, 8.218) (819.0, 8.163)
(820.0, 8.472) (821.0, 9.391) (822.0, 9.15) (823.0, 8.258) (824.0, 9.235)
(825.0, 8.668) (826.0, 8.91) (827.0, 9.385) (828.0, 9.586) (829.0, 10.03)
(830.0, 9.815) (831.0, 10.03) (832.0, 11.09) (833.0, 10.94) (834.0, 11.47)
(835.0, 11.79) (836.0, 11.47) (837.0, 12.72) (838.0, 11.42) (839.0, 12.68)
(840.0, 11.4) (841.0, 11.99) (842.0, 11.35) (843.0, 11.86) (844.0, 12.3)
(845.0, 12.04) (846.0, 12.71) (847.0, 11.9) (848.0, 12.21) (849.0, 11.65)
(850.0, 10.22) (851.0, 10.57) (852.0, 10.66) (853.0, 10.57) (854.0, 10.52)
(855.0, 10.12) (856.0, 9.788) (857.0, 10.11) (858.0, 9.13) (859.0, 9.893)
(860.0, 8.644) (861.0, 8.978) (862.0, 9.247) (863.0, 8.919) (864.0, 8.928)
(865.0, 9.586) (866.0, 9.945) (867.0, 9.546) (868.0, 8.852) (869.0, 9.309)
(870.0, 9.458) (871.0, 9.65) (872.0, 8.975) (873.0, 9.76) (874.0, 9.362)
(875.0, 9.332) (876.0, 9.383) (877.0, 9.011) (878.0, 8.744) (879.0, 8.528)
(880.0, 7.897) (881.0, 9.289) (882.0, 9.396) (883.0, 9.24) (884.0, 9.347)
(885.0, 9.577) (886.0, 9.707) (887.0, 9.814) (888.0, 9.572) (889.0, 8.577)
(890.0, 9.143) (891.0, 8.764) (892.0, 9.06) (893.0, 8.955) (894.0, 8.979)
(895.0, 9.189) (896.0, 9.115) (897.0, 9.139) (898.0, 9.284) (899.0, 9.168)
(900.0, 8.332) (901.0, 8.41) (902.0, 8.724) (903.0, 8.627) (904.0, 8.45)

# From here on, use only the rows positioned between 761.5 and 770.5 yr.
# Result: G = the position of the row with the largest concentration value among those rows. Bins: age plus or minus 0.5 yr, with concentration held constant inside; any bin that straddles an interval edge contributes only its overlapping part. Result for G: 769.0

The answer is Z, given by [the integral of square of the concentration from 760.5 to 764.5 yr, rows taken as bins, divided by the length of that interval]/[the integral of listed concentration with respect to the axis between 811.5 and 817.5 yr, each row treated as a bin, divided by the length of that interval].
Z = 17.8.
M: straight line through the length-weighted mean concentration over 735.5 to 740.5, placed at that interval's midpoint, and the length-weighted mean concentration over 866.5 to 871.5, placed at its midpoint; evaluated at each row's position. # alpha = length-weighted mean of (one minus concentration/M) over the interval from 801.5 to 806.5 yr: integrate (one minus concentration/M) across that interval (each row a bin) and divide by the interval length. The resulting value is -0.11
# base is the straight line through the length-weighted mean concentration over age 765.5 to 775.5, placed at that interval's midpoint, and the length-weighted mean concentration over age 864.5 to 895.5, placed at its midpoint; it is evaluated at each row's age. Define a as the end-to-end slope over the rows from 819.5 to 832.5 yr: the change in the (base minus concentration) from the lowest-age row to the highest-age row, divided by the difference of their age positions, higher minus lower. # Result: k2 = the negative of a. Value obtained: 0.27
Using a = -0.27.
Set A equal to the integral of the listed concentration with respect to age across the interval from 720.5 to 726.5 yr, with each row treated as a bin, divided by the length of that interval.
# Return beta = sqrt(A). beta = 3.5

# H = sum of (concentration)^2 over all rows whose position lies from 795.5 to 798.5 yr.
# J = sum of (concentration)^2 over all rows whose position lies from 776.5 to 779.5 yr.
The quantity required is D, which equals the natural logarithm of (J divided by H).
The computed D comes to 0.2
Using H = 576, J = 713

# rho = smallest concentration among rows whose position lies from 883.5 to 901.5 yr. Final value 8.332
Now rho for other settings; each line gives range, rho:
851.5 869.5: 8.644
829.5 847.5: 9.815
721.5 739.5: 10.99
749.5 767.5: 10.85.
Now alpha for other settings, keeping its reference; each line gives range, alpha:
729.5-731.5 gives 0.17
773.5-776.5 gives -0.26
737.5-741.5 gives 0.01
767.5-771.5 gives -0.17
